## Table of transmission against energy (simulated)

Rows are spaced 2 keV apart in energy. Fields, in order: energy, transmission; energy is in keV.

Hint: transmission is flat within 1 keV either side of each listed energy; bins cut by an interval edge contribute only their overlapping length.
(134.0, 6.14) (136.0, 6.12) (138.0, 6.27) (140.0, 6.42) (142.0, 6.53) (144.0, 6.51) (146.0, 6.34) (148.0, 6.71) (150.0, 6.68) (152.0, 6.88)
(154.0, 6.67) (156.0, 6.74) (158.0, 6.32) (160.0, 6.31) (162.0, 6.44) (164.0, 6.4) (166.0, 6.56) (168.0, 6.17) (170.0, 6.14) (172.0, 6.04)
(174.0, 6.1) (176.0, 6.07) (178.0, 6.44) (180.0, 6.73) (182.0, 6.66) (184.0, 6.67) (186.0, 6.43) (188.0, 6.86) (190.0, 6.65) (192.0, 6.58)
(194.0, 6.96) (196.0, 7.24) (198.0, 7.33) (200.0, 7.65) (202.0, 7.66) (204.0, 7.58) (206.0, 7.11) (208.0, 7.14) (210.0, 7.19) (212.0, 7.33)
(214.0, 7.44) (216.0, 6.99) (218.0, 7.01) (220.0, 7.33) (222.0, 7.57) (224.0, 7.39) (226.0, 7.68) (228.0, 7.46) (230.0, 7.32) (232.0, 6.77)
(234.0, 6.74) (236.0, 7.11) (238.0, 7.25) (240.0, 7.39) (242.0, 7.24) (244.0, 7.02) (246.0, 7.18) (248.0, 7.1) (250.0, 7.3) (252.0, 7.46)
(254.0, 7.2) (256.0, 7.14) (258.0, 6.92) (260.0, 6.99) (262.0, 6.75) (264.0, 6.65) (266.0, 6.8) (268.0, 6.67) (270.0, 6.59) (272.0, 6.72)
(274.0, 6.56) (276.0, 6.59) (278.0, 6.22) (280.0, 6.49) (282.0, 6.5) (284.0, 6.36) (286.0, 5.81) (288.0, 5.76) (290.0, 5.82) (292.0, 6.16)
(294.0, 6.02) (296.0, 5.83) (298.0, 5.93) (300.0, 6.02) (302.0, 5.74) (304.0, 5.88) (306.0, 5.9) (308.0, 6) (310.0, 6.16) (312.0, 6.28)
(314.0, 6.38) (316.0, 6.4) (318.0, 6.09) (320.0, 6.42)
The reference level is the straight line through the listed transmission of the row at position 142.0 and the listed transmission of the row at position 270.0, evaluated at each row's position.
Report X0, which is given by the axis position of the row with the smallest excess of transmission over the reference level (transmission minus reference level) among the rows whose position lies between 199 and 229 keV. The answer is 216.0 keV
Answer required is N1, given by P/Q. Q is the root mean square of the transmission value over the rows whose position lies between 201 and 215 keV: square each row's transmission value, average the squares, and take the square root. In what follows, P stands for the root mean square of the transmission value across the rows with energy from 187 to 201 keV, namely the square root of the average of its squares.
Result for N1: 0.96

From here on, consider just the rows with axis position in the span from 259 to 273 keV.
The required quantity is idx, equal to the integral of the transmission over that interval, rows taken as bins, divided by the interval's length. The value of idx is 6.7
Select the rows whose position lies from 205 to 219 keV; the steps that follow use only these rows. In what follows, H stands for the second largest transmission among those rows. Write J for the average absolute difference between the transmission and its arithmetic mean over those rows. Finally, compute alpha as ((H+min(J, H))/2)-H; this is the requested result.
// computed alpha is -3.60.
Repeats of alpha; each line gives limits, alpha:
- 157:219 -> -3.61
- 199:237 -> -3.71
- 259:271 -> -3.35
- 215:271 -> -3.66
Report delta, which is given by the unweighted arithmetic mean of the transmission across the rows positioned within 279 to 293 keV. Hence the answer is 6.13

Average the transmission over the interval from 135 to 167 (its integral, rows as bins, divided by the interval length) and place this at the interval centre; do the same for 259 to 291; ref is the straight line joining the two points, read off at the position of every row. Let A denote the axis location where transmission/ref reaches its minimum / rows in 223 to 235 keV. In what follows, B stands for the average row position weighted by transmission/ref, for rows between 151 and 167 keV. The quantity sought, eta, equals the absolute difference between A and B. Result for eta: 75.1 keV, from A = 234.0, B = 158.9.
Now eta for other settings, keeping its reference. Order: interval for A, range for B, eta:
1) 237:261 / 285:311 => 40.1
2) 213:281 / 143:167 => 123.1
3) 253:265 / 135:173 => 110.1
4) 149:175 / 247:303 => 101.8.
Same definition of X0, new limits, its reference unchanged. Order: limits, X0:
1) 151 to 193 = 172.0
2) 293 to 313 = 302.0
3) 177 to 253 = 186.0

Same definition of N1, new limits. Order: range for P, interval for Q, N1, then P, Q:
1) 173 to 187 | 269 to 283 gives 0.99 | 6.4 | 6.53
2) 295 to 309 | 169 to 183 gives 0.93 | 5.9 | 6.32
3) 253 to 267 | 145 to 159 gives 1.05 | 6.9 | 6.62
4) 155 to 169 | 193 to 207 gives 0.87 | 6.4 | 7.37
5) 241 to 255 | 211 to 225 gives 0.99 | 7.2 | 7.30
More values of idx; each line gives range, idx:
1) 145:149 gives 6.5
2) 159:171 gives 6.3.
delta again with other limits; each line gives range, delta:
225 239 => 7.19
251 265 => 7.02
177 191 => 6.63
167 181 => 6.24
